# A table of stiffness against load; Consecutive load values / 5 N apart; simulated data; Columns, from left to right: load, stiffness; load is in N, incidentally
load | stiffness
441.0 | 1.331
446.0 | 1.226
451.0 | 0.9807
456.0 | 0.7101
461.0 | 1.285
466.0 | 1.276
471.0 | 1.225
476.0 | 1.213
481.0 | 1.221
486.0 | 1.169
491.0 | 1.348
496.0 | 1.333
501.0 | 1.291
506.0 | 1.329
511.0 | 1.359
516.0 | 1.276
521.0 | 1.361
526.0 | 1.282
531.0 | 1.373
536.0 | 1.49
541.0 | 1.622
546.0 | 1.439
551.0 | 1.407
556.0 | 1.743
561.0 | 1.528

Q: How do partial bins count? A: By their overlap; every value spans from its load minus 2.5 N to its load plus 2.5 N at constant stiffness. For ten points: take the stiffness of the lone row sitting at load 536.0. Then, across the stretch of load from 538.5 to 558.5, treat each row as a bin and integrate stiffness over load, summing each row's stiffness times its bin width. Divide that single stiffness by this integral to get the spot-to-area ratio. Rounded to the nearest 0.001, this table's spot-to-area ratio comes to 0.048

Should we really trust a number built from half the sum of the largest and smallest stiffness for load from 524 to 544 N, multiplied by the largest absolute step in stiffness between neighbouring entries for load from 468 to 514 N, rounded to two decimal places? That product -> 0.26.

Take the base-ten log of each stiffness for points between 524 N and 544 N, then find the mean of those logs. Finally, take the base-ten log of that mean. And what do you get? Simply -0.80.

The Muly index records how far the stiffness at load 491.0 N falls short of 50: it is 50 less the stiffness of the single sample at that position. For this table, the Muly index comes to 48.7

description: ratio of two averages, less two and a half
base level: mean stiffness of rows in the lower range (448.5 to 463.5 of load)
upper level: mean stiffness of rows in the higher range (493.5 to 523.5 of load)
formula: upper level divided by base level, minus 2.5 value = -1.16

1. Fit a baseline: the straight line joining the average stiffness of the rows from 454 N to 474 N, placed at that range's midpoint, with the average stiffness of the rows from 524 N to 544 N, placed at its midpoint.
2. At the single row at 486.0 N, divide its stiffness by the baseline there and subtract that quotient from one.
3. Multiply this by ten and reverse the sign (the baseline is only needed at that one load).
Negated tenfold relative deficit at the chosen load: -0.5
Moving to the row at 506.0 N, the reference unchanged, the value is 0.1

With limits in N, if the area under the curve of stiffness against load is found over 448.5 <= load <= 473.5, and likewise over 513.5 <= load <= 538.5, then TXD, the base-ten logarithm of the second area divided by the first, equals 0.09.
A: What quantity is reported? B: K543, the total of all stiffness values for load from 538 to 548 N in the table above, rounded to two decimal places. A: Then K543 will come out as 3.06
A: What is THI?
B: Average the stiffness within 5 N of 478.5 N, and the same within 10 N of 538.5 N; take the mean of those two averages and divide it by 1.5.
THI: 0.90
